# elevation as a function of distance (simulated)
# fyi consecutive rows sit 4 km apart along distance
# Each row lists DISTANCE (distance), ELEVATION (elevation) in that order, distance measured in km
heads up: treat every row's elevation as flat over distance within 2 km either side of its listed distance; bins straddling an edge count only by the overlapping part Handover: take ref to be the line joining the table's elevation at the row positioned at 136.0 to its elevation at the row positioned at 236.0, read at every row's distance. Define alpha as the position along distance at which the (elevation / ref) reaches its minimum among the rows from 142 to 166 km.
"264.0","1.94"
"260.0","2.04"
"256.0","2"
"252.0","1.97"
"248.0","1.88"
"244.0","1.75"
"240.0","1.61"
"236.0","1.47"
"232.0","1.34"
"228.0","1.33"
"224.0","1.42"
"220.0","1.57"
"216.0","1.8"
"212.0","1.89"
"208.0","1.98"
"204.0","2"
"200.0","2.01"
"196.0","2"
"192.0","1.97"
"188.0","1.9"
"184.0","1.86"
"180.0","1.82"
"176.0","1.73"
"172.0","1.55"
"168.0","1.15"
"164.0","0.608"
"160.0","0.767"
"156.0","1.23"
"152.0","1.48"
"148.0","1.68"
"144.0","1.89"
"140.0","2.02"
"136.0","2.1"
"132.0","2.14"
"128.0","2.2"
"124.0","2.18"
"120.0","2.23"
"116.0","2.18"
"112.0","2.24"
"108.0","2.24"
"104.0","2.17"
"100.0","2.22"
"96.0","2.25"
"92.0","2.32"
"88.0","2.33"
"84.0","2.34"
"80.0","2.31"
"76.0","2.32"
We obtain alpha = 164.0 km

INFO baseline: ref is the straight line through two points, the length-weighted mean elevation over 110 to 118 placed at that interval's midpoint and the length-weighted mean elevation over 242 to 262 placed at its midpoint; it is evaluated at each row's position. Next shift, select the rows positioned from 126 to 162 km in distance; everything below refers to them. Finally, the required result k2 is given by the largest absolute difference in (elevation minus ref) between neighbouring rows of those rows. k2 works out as 0.45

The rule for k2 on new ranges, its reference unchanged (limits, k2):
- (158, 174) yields 0.55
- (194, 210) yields 0.02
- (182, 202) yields 0.08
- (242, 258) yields 0.14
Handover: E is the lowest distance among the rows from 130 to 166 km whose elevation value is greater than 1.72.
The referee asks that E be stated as 132.0 km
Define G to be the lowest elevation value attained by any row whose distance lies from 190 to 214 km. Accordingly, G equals 1.89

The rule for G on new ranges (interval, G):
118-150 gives 1.68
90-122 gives 2.17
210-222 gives 1.57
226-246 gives 1.33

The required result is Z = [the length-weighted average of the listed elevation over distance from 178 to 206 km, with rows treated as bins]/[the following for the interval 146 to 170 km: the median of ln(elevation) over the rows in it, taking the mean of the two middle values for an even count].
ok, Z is 11.2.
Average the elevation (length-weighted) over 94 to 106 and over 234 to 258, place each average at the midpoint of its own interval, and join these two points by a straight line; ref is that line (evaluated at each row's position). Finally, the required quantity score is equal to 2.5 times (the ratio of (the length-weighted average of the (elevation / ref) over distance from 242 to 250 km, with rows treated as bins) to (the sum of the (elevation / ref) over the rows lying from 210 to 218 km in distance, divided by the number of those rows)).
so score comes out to 2.6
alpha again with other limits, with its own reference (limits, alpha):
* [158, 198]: 164.0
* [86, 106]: 104.0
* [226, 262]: 228.0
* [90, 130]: 104.0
